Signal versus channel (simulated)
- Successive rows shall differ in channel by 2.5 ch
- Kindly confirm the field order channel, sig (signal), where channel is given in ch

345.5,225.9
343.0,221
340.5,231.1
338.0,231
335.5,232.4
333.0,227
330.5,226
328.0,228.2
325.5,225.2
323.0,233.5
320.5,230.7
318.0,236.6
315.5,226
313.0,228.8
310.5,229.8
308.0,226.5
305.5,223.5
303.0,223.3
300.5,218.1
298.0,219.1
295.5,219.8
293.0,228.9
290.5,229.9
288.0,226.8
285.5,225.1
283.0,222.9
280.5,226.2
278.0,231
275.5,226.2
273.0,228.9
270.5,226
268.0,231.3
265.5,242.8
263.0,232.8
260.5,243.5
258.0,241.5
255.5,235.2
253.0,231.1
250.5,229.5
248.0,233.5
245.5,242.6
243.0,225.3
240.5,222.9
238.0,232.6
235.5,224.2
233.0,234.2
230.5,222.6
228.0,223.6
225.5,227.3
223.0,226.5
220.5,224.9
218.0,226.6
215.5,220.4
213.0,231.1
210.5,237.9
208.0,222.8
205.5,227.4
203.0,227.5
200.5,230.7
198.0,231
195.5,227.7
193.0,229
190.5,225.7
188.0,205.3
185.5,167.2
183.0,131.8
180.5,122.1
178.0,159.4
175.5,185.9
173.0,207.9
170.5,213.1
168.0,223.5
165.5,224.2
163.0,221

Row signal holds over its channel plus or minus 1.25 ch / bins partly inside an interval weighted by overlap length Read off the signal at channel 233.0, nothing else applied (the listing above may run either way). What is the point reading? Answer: 234.2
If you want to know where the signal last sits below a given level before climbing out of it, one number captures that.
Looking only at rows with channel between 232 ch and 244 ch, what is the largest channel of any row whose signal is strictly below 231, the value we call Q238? 243.0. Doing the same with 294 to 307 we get 305.5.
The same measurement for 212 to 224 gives 223.0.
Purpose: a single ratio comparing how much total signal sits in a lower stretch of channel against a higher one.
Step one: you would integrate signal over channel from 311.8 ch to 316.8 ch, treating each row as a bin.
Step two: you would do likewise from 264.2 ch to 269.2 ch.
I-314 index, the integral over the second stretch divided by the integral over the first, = 1.04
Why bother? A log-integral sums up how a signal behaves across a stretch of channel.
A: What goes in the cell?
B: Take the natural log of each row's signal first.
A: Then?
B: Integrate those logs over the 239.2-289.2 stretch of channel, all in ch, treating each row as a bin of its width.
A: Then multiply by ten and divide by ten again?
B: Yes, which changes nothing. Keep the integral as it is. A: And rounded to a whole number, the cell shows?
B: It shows 272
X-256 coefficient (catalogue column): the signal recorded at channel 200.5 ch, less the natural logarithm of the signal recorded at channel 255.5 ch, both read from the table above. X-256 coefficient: 225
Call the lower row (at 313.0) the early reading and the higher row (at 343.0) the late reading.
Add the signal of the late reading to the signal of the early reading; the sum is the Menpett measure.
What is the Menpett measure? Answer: 450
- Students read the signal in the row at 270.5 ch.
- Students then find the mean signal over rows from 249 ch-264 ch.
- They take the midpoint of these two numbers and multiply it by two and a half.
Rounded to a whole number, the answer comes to 577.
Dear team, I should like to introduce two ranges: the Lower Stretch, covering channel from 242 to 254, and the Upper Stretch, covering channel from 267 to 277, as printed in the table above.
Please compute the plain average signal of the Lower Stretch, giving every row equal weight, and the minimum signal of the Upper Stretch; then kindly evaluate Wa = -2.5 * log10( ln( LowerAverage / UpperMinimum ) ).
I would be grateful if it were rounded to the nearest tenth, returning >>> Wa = 3.9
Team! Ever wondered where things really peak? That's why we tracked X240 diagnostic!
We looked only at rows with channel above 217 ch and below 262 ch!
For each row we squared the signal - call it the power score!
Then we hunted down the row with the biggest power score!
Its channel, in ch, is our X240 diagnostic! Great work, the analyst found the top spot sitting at 260.5 ch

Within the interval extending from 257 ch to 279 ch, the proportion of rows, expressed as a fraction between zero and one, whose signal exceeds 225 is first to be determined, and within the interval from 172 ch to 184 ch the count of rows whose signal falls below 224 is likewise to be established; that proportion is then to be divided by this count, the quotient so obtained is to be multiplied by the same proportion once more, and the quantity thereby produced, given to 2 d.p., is 0.20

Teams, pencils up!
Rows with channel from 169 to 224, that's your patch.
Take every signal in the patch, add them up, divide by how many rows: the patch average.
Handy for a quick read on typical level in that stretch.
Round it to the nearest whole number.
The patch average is 208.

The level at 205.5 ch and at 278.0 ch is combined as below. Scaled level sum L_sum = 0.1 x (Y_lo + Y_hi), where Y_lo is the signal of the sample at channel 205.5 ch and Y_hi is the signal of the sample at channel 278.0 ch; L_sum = 45.8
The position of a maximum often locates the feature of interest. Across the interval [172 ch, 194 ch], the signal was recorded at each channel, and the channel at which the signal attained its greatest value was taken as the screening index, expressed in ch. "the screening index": 193.0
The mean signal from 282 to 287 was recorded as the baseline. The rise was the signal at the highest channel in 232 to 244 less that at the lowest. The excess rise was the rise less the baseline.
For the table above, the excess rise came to -233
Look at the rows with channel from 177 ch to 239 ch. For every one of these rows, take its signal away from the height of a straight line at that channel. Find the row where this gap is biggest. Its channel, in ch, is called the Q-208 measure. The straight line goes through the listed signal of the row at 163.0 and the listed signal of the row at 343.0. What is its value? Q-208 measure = 180.5 ch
